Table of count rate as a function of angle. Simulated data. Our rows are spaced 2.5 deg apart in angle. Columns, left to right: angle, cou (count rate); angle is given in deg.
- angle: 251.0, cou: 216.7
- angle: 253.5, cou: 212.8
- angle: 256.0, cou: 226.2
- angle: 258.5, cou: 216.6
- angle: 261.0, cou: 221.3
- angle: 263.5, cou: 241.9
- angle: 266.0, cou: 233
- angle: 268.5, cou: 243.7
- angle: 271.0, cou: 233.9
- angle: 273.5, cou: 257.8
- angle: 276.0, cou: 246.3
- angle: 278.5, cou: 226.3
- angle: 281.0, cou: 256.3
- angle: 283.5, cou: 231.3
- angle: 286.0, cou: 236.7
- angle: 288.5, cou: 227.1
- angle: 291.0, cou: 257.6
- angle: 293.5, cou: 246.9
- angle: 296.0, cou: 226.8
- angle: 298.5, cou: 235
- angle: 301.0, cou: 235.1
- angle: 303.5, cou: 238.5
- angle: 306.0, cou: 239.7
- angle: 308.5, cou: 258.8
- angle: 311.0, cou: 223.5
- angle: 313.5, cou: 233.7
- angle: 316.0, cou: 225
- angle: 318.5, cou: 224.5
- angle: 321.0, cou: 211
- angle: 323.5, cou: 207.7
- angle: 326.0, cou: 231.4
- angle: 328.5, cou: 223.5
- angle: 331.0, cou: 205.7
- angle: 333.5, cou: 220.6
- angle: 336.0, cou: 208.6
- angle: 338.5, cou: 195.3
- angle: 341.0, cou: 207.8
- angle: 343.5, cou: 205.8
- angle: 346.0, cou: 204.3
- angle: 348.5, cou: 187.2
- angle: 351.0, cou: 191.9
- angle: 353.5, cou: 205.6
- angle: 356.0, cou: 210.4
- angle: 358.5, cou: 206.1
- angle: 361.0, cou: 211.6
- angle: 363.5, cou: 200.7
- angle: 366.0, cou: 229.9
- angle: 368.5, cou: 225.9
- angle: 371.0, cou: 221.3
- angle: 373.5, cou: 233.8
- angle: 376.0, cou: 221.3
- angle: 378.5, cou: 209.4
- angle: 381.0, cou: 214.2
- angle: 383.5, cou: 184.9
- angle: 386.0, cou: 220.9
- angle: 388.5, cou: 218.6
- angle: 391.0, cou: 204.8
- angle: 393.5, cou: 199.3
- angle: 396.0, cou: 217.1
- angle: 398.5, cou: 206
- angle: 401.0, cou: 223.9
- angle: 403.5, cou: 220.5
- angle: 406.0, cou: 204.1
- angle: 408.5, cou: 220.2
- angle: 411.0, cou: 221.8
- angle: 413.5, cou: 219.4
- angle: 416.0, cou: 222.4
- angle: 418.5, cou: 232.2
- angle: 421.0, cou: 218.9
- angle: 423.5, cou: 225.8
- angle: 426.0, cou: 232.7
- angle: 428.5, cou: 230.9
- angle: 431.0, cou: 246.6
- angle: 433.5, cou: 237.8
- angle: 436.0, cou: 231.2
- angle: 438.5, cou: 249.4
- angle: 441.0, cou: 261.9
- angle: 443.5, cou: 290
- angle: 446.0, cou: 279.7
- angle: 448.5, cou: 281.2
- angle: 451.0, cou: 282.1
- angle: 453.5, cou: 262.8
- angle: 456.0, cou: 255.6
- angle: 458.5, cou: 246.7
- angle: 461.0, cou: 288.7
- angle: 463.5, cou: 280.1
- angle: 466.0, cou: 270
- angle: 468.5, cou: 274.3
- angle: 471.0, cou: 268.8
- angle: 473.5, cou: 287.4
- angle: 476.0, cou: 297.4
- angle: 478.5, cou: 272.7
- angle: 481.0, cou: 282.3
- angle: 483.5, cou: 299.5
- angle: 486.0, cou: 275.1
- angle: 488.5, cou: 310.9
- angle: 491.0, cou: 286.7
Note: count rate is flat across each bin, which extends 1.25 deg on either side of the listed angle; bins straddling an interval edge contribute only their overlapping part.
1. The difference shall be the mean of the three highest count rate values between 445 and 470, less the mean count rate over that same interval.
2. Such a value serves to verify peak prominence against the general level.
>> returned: 12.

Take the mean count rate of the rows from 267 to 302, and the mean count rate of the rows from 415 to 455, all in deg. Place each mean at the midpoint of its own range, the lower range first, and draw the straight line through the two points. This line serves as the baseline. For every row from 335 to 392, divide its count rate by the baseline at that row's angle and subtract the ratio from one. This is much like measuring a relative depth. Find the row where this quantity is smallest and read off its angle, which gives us 373.5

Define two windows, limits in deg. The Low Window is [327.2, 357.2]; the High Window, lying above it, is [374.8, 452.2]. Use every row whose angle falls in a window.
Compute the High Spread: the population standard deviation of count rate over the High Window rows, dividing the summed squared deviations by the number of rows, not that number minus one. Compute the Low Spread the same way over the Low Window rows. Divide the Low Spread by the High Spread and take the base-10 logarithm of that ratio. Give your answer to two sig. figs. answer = -0.40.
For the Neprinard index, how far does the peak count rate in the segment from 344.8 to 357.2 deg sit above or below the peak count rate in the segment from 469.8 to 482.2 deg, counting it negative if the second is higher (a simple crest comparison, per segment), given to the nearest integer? -87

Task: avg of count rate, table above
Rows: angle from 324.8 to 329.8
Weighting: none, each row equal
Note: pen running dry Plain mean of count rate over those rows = 227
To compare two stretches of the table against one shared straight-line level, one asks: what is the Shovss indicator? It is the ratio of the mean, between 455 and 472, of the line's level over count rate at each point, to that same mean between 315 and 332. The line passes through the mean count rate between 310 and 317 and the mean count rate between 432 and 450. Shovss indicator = 0.94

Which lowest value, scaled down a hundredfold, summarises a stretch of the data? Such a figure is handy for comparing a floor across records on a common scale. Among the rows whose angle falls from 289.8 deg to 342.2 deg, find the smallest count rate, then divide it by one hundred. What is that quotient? 1.95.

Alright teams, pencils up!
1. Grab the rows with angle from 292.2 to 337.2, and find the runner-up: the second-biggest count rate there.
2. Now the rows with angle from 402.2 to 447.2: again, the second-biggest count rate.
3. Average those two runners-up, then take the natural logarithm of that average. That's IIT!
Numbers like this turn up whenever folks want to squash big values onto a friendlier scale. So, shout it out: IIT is 5.57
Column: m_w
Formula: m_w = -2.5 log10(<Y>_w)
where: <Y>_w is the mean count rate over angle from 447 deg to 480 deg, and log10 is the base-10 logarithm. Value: -6.10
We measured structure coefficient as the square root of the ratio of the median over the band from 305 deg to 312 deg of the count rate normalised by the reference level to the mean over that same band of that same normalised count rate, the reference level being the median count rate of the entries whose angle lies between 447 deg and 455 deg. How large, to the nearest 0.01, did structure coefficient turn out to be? 1.00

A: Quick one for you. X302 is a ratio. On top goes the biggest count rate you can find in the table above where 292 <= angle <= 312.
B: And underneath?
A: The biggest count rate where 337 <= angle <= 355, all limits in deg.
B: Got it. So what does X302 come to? 1.25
